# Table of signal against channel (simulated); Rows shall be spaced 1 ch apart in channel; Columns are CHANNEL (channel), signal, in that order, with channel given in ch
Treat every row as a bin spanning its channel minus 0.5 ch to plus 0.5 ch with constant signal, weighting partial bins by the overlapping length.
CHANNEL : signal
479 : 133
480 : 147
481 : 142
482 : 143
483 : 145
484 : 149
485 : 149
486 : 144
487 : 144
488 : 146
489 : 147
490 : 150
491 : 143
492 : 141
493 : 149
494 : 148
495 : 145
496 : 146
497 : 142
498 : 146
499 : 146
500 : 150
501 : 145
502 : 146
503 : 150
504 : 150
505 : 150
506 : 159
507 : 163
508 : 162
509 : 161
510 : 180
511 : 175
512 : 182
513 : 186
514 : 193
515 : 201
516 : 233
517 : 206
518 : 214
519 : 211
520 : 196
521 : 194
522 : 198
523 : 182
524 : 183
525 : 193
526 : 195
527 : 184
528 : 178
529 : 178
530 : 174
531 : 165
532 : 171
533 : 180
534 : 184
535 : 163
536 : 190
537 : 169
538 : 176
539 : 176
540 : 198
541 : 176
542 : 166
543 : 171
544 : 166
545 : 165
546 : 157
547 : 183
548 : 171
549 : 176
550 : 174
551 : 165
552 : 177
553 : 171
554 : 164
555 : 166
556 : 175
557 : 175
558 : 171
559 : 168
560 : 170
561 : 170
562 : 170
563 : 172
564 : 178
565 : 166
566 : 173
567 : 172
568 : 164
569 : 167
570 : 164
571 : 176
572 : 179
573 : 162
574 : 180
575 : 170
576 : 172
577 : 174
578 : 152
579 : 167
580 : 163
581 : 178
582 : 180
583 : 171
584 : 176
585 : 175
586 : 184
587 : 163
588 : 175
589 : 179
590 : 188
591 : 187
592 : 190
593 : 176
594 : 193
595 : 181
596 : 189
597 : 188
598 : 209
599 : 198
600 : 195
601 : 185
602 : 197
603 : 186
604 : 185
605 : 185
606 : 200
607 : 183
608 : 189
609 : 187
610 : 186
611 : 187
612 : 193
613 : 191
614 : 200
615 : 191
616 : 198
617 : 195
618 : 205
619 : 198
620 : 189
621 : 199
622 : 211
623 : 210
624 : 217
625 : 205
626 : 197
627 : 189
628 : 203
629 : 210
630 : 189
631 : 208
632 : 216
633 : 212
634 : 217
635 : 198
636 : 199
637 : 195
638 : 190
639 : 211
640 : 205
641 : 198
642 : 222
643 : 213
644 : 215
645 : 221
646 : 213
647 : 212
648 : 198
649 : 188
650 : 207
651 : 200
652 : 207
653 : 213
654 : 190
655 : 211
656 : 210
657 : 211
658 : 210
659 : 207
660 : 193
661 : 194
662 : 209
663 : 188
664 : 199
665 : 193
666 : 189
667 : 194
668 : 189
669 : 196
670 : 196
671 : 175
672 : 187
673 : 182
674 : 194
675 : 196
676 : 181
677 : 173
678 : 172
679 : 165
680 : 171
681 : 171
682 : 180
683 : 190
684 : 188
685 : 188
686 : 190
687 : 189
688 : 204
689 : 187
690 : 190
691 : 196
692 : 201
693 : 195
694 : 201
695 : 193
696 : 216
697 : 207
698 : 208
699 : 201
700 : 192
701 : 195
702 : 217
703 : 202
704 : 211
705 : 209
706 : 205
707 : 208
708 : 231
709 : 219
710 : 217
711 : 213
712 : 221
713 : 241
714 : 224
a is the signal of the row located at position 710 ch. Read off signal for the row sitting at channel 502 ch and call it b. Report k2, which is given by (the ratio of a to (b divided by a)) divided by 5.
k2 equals 65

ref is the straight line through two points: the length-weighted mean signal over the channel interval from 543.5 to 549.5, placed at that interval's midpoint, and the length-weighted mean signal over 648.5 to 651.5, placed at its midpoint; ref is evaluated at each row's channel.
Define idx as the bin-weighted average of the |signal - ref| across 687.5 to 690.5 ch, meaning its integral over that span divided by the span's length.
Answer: 15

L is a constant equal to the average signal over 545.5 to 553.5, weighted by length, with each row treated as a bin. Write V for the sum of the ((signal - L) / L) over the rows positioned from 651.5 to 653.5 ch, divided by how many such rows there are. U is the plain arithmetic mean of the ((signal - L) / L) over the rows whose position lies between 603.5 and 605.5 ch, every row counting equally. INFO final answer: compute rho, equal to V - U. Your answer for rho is 0.15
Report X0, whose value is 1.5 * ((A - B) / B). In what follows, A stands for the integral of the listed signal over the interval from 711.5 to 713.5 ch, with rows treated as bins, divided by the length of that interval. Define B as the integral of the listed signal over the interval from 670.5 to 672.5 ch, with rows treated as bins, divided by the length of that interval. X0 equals 0.4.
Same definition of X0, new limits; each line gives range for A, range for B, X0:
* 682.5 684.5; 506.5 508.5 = 0.2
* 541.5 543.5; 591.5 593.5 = -0.1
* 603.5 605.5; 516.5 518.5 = -0.2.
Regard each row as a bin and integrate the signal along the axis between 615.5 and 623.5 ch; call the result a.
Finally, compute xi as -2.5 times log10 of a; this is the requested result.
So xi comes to -8.01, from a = 1605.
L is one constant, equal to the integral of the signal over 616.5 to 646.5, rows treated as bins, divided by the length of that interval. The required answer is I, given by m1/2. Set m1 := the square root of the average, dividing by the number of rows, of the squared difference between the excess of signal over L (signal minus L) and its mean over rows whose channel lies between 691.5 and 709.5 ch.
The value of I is 4.9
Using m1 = 9.9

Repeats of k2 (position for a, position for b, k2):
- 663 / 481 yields 50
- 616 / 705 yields 38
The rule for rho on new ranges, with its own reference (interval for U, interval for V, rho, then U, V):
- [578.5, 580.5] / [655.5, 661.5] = 0.23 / -0.04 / 0.189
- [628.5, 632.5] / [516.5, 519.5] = 0.03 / 0.20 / 0.225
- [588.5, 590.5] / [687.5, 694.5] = 0.07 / 0.07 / 0.143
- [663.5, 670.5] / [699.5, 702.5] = 0.04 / 0.13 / 0.172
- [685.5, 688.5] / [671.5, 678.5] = -0.06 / 0.13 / 0.069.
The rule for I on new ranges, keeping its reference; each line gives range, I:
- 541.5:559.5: 3.0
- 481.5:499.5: 1.3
